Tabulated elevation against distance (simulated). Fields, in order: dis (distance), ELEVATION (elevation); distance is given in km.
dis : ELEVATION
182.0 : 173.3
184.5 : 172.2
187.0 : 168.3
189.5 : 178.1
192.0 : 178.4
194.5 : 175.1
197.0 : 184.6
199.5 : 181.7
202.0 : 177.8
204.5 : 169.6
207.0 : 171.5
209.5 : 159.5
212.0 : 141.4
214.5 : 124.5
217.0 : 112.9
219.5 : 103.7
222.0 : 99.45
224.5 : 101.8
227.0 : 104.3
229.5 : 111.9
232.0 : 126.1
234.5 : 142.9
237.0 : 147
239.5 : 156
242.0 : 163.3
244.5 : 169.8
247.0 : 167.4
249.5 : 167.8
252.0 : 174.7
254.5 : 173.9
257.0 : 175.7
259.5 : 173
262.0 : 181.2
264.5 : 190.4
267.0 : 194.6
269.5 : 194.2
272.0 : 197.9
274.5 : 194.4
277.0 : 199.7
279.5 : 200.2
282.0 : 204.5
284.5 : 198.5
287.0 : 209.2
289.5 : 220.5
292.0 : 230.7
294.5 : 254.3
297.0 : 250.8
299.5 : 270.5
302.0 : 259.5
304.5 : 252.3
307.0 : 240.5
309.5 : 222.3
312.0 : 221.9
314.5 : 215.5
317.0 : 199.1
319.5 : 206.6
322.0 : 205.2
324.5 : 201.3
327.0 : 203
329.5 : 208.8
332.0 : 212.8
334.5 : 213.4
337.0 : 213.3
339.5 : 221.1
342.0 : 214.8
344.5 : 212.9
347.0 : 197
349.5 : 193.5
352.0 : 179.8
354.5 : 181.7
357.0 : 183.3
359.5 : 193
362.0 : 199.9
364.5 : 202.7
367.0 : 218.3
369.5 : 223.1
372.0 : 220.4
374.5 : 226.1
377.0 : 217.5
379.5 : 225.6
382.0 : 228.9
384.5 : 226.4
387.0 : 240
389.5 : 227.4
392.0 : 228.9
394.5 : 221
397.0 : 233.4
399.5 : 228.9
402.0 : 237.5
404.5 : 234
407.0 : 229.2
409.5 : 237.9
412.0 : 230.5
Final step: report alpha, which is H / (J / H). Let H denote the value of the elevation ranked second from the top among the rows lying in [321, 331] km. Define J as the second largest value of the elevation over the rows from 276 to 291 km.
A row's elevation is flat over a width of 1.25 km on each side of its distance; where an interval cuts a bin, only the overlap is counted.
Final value 201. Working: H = 205.2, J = 209.2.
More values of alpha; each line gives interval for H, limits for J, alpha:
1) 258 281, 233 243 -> 256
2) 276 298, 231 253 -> 370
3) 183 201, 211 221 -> 265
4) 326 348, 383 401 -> 198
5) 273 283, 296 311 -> 154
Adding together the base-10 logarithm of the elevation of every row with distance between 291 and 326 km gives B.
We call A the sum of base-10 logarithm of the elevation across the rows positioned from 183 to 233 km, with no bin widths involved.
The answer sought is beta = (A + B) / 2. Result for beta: 38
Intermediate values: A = 43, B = 33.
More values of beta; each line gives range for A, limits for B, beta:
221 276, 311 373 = 53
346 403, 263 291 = 39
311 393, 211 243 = 52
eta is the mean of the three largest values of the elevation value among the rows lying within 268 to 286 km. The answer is 201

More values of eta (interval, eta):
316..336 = 212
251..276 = 196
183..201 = 182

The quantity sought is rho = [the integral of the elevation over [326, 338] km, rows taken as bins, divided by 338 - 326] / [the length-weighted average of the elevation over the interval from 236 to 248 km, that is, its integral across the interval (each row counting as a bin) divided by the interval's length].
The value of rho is 1.3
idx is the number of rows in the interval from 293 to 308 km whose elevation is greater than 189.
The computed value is 6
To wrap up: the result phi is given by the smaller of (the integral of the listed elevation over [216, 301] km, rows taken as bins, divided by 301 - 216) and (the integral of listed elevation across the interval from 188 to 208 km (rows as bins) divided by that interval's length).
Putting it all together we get 176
